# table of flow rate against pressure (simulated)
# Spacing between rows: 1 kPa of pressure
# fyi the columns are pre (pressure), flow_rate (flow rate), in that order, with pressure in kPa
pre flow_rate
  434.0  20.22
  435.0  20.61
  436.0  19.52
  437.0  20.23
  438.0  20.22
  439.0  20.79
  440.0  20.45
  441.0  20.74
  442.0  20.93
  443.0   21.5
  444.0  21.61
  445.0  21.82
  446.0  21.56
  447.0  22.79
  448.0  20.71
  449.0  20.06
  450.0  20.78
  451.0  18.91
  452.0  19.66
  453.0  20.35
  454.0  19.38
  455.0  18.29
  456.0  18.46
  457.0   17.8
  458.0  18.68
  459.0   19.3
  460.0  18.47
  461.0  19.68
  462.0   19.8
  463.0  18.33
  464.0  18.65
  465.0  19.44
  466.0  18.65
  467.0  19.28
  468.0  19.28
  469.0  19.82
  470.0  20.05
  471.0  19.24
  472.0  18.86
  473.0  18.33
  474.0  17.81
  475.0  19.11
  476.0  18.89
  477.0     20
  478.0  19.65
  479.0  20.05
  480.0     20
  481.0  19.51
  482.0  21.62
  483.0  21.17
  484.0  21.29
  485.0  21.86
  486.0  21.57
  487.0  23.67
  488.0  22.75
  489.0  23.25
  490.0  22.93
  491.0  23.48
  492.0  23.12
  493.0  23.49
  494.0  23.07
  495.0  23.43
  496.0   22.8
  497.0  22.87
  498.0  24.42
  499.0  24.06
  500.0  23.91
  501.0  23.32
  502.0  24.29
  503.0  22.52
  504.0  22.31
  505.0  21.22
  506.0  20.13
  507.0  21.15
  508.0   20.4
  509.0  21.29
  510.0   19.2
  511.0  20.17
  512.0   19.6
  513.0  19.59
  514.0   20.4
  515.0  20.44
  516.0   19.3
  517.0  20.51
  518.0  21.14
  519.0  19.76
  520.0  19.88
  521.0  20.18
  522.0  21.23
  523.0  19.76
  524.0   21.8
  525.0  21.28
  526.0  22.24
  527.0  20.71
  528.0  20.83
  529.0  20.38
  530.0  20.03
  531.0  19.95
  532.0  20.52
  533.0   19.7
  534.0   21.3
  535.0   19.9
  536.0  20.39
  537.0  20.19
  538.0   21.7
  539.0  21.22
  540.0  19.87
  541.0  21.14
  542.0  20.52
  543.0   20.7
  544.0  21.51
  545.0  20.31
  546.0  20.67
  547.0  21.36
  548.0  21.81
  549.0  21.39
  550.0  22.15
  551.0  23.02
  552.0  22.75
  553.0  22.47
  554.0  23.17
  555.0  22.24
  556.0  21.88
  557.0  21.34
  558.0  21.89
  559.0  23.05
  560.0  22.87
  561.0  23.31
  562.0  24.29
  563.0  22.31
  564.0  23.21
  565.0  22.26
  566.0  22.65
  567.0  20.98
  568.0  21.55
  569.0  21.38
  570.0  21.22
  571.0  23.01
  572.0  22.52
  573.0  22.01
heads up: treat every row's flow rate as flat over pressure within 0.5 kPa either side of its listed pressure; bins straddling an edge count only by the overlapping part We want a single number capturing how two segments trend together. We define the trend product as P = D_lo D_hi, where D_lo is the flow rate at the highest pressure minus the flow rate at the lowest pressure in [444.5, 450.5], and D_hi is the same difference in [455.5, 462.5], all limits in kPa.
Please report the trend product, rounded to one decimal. -1.4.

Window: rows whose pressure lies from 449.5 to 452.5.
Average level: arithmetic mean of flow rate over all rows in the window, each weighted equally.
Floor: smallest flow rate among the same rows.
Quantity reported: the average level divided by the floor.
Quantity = 1.05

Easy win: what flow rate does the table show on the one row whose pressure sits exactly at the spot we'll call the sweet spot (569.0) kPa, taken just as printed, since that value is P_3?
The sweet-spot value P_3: 21.38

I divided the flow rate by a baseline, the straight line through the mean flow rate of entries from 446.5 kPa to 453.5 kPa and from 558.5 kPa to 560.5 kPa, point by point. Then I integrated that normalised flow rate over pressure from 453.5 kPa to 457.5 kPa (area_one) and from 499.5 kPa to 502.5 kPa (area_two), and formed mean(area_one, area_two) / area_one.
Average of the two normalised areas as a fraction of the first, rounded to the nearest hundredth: 0.96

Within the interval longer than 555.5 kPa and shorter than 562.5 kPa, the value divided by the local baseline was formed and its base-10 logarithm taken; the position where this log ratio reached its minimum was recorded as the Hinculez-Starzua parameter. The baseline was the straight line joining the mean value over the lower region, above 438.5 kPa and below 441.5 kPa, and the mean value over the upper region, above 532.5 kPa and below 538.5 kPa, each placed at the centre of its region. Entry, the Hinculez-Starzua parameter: 557.0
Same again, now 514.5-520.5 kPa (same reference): 516.0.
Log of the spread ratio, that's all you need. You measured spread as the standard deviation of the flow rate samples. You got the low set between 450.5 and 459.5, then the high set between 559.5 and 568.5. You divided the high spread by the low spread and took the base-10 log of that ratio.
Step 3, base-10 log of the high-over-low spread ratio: 0.10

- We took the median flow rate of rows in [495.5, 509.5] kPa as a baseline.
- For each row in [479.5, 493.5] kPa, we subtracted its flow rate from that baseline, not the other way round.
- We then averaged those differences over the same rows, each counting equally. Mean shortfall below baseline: 0.5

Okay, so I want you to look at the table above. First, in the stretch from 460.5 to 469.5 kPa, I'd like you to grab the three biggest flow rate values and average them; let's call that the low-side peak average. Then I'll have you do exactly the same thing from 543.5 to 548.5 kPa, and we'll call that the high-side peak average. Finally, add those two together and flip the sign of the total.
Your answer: -41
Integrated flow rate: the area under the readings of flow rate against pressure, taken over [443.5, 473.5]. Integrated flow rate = 588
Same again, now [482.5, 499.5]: 389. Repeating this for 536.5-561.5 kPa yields 543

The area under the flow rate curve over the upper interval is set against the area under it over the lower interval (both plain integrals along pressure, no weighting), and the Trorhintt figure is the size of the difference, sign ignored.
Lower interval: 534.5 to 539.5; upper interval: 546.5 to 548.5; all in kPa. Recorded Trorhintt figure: 60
